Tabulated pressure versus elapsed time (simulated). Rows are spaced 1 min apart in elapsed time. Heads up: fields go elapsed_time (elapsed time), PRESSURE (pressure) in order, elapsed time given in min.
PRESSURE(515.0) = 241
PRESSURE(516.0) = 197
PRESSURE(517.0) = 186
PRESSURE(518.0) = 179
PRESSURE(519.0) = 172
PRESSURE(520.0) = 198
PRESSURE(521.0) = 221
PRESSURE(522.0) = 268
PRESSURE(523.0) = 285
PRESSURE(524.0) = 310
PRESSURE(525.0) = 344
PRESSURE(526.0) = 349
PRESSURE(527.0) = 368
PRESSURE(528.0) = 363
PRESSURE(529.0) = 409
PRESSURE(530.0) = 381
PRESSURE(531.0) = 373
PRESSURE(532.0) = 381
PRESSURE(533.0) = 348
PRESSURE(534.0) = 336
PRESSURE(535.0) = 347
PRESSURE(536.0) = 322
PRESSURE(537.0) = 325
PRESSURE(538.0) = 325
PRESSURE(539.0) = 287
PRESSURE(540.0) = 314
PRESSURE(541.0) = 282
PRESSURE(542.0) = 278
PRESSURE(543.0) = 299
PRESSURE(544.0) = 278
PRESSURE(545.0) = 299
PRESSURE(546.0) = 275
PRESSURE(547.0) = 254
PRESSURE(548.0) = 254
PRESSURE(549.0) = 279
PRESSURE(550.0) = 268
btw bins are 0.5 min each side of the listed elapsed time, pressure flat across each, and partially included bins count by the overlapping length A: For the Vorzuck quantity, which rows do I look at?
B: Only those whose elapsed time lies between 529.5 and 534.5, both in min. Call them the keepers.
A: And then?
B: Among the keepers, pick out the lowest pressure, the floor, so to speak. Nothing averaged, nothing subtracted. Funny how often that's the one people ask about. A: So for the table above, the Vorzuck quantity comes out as 336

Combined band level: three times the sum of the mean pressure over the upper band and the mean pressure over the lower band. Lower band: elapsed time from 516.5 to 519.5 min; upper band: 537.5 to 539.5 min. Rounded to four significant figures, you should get 1455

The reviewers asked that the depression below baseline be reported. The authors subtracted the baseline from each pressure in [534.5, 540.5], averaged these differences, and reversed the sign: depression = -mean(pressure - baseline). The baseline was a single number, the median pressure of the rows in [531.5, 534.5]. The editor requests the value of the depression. 28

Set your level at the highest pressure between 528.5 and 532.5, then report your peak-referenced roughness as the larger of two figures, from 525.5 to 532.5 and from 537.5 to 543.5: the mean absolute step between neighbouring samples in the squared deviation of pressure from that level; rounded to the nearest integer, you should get 5377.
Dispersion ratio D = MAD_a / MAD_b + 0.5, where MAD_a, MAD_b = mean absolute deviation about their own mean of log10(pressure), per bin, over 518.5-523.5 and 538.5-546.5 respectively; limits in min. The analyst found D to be 4.8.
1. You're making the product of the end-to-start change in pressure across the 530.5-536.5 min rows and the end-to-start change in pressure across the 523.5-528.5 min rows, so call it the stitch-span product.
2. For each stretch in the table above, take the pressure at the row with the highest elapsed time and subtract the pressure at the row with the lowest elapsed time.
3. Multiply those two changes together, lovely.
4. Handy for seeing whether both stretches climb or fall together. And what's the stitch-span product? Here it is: -2703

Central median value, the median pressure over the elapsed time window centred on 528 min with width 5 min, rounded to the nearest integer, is 368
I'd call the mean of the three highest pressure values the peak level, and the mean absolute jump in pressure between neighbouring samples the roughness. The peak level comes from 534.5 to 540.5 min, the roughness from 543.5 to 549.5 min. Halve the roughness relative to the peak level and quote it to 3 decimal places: 0.027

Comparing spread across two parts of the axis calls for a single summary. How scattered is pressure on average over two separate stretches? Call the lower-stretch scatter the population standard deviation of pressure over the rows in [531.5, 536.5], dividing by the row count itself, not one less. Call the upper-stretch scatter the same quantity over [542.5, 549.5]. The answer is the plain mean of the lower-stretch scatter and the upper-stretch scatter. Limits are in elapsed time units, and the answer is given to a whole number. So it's 18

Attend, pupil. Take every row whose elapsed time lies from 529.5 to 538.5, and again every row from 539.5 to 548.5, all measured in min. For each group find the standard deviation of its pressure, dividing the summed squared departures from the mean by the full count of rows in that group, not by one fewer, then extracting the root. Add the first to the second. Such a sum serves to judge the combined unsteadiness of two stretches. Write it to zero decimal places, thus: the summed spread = 42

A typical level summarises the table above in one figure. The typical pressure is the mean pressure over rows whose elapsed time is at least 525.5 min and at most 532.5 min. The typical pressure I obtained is 375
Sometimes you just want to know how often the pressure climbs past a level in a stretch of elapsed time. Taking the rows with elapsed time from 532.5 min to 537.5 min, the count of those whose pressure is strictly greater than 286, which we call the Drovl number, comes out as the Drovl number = 5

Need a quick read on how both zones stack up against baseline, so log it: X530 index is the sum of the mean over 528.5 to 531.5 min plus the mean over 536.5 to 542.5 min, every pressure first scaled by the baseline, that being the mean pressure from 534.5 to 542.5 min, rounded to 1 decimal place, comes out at 2.2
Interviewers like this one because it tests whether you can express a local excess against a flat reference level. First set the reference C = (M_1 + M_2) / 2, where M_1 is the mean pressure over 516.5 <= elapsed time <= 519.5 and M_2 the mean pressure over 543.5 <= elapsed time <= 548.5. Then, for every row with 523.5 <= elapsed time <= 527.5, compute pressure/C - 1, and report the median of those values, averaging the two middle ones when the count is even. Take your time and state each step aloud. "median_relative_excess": 0.54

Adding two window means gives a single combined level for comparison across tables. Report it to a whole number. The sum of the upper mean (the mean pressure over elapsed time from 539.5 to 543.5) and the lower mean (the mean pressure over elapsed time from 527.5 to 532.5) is 675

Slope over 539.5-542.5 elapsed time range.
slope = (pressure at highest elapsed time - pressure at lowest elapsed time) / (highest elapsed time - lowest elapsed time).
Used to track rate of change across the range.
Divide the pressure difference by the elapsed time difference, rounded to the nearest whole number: -18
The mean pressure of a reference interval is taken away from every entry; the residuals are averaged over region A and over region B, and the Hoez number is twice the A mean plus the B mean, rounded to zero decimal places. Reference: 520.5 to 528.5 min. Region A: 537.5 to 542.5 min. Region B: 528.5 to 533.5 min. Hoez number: 32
